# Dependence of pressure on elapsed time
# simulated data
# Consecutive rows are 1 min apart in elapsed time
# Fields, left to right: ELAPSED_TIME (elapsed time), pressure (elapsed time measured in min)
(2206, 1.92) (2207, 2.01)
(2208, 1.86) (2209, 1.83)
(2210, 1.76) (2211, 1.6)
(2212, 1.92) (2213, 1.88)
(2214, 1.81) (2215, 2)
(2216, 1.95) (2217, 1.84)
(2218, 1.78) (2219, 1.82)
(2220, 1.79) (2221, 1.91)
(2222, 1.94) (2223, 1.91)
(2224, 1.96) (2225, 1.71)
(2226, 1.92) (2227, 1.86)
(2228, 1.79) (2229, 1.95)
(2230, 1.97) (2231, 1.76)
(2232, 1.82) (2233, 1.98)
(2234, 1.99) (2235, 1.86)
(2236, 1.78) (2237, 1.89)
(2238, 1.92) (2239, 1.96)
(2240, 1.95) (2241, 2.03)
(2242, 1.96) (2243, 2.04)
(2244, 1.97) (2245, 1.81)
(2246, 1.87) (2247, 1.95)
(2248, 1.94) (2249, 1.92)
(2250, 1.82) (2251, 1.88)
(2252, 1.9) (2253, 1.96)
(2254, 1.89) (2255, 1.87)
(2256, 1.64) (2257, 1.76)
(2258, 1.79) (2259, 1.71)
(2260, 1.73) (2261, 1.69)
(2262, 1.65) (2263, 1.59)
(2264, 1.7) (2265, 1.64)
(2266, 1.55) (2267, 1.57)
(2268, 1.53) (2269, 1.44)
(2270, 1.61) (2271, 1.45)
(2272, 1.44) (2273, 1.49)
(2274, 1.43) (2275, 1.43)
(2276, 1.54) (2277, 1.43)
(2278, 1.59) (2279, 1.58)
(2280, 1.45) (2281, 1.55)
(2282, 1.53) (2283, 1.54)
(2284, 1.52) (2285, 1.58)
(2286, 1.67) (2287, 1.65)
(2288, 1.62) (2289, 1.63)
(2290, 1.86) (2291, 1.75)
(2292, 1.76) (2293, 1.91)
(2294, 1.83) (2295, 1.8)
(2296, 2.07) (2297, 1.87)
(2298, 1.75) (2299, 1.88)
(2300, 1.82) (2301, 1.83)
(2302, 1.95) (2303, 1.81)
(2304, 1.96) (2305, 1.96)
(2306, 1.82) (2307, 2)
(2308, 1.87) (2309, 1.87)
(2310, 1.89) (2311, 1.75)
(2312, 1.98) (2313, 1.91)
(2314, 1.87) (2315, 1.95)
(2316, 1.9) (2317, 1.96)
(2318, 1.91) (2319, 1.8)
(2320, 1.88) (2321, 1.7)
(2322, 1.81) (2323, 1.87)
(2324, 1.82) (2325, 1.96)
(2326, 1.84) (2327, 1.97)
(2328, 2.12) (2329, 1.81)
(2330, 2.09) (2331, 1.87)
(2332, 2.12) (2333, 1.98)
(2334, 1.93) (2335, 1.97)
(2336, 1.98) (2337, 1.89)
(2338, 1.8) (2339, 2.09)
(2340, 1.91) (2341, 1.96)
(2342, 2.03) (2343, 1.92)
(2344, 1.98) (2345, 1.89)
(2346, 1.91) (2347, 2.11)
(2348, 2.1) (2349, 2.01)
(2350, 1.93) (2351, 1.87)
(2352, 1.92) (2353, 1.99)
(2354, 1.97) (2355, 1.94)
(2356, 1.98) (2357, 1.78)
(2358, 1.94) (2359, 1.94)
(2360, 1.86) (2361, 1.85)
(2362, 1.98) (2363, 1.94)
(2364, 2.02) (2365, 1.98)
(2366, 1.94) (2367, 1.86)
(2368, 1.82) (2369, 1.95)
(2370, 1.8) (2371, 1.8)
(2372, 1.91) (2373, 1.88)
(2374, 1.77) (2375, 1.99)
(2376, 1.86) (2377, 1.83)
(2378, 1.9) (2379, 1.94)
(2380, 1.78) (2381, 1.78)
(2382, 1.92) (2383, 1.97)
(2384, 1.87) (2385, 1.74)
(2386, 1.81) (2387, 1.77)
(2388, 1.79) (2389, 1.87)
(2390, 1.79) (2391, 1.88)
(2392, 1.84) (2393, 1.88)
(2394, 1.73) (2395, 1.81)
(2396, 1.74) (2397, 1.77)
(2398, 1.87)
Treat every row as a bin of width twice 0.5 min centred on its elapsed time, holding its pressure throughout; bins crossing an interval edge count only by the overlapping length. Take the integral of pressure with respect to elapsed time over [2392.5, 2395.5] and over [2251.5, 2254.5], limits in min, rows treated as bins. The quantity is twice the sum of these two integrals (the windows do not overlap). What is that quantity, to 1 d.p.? 22.3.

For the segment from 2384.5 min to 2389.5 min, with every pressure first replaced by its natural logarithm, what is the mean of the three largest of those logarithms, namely 0.60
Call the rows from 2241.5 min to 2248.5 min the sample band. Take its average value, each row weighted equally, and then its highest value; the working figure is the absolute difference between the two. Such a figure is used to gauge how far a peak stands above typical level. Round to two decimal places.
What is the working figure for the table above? 0.11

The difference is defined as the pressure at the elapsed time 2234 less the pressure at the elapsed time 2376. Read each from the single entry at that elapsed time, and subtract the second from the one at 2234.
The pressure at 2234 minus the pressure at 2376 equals 0.13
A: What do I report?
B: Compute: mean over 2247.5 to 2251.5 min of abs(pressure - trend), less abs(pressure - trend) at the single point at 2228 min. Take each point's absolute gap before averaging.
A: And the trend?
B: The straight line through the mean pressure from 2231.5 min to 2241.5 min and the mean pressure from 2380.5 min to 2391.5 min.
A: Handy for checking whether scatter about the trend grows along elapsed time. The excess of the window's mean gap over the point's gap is -0.09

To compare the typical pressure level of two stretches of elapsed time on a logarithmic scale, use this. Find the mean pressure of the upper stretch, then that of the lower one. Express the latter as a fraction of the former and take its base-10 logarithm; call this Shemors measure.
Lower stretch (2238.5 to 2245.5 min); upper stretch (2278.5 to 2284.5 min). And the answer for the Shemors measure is 0.11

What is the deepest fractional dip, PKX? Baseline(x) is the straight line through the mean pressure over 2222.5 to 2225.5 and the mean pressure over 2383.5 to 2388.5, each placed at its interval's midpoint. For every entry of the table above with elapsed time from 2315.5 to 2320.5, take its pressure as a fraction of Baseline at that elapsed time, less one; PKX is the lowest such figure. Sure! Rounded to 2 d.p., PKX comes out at -0.01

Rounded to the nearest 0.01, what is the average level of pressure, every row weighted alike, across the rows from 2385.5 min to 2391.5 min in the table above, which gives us 1.82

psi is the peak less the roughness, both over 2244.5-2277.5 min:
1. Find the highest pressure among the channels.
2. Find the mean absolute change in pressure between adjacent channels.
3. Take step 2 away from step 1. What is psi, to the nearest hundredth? 1.89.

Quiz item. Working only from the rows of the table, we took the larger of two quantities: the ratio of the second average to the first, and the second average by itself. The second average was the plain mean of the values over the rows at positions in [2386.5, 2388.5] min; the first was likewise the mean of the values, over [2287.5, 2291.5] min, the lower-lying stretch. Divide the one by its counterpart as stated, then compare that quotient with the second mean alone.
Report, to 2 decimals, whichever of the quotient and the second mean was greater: 1.78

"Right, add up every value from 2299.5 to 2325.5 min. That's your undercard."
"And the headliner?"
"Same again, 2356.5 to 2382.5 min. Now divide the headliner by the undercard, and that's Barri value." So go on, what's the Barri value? 1.00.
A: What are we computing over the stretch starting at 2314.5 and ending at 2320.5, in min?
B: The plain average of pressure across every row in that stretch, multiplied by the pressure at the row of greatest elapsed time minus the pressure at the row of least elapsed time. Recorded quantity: -0.13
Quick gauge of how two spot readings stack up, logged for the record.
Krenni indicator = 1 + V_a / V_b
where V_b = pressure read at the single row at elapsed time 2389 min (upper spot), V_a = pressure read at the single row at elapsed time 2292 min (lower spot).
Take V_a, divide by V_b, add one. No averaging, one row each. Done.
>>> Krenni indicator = 1.94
